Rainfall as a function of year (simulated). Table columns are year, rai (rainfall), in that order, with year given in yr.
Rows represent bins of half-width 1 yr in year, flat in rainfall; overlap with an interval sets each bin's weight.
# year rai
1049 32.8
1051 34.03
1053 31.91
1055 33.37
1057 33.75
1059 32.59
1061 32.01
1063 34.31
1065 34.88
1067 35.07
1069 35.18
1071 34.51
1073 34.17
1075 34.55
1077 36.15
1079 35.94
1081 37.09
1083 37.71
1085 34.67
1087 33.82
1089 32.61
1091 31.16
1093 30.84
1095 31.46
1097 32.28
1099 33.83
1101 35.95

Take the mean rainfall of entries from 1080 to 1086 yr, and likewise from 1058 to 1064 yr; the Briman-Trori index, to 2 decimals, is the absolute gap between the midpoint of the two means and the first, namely 1.76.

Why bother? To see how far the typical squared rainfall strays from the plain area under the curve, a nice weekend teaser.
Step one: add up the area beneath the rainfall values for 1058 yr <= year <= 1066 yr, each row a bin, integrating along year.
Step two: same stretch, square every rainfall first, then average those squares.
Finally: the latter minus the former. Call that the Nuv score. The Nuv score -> 853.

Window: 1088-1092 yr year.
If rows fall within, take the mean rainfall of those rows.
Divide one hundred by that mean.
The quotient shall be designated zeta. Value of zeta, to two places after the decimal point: 3.14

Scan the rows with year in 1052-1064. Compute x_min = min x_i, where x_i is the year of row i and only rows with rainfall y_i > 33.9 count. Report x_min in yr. 1063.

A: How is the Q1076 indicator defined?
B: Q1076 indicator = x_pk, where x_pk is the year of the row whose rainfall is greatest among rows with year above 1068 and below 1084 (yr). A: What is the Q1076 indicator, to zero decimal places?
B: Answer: 1083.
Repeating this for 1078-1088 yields 1083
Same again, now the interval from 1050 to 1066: 1065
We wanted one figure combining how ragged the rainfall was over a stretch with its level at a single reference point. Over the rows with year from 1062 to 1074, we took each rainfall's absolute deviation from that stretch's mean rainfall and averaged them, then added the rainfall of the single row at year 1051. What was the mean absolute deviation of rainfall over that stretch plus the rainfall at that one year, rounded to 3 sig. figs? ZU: 34.4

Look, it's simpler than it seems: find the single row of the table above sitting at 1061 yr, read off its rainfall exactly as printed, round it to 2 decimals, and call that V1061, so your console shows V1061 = 32.01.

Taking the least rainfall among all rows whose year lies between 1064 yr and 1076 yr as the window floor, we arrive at 34.17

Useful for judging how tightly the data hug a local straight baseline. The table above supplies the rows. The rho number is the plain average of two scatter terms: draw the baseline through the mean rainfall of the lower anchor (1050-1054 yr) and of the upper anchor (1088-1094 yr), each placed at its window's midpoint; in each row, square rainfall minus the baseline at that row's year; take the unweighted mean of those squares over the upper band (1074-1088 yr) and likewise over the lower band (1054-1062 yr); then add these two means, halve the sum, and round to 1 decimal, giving 8.3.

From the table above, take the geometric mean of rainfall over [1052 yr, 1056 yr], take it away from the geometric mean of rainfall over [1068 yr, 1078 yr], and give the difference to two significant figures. 2.3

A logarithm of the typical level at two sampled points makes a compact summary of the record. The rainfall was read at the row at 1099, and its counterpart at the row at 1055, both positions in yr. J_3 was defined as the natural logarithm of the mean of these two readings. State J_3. 3.51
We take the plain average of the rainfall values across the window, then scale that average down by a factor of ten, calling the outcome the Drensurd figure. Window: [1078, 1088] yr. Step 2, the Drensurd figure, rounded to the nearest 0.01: 3.58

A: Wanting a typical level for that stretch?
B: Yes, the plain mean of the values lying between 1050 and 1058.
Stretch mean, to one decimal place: 33.3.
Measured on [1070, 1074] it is 34.3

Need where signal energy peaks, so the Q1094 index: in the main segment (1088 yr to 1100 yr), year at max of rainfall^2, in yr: 1099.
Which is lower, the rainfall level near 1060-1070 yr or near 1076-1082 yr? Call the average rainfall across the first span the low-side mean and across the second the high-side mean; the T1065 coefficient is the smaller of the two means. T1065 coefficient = 34.3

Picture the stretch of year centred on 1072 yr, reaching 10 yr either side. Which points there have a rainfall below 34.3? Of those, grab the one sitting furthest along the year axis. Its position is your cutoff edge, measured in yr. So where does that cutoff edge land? 1073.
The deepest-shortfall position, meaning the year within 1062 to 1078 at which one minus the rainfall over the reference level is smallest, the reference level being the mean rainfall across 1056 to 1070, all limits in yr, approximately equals 1077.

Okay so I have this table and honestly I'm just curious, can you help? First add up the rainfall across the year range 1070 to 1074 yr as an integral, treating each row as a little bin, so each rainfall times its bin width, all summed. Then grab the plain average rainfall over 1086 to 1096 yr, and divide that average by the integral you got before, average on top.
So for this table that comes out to 0.23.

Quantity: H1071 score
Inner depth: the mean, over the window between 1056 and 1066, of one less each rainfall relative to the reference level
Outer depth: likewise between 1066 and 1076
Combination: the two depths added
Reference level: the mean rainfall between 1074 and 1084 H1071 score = 0.120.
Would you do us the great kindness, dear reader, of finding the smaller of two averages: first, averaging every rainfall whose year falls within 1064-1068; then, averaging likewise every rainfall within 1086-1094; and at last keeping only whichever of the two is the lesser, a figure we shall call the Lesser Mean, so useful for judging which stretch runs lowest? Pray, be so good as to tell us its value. 32.1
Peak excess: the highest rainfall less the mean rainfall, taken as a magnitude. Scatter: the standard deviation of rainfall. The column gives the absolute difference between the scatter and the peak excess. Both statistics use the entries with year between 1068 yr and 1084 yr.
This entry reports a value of 0.8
